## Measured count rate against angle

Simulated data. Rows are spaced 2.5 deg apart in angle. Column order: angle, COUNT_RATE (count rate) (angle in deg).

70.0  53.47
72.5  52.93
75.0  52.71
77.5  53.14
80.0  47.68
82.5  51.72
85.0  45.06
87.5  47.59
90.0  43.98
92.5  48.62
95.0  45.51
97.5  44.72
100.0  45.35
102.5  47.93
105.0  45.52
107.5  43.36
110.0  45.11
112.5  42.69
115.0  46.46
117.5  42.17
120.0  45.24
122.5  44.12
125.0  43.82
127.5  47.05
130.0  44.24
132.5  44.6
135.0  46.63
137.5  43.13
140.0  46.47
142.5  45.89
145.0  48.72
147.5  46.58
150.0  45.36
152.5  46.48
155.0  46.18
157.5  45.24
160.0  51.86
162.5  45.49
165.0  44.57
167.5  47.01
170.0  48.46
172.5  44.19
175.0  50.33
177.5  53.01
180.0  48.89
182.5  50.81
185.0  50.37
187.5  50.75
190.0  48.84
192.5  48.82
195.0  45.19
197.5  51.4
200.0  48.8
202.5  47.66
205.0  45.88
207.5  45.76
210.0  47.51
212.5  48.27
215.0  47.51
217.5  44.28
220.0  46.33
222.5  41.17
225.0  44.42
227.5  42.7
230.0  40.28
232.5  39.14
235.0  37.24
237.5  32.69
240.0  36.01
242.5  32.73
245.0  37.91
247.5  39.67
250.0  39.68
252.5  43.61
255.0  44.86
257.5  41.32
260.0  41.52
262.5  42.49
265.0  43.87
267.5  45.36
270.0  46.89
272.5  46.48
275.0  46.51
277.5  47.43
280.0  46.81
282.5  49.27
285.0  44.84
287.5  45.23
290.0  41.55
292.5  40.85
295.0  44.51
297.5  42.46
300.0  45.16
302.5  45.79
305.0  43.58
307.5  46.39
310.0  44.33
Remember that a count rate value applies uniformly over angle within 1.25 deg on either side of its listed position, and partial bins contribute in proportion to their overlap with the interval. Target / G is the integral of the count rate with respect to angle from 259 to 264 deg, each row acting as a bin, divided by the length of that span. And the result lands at 42.1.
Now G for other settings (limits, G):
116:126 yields 43.9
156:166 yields 46.8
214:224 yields 44.7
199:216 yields 47.3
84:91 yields 45.6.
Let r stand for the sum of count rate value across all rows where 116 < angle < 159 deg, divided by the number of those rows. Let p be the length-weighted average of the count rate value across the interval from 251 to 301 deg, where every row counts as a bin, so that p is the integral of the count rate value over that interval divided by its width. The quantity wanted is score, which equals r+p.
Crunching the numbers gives 89.9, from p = 44.5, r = 45.4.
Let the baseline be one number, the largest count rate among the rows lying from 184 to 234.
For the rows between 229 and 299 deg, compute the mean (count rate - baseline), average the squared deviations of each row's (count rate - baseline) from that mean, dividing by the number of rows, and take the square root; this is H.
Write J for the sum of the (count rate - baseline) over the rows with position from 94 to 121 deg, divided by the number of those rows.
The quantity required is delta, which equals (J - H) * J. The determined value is 69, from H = 4.19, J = -6.5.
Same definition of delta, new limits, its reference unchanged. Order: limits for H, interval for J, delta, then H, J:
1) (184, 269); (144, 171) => 42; 4.79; -4.5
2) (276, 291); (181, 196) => 11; 2.42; -2.3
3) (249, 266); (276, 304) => 53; 1.65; -6.5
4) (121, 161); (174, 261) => 63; 2.04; -7.0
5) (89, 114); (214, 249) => 146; 1.75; -11.3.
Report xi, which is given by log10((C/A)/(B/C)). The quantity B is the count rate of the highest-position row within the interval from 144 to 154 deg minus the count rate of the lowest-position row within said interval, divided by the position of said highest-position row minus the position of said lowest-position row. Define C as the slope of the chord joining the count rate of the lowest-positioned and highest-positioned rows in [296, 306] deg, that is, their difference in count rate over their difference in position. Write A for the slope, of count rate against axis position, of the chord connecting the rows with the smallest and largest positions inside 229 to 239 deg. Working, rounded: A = -1.0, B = -0.30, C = 0.1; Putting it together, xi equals -1.1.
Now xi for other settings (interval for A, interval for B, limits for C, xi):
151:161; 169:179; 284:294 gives -0.2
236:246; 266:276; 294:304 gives -0.6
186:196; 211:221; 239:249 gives 0.1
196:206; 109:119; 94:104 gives -0.4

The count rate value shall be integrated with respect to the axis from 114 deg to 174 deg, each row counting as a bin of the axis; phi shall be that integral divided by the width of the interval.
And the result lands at 45.8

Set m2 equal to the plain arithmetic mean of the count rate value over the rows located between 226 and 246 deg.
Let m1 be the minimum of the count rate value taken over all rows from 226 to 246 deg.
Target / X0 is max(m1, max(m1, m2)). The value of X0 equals 37.3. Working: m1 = 32.69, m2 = 37.3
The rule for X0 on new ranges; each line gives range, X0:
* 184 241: 44.8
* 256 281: 44.9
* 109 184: 46.4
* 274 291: 45.9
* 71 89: 50.1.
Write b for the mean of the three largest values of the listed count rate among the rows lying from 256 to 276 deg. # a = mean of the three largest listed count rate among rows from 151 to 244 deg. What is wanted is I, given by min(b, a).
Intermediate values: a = 52.1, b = 46.6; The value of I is 46.6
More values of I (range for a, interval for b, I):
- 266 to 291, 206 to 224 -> 47.8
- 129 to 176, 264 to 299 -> 47.9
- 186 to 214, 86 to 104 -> 48.0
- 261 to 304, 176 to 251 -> 47.9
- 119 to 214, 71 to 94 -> 52.1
